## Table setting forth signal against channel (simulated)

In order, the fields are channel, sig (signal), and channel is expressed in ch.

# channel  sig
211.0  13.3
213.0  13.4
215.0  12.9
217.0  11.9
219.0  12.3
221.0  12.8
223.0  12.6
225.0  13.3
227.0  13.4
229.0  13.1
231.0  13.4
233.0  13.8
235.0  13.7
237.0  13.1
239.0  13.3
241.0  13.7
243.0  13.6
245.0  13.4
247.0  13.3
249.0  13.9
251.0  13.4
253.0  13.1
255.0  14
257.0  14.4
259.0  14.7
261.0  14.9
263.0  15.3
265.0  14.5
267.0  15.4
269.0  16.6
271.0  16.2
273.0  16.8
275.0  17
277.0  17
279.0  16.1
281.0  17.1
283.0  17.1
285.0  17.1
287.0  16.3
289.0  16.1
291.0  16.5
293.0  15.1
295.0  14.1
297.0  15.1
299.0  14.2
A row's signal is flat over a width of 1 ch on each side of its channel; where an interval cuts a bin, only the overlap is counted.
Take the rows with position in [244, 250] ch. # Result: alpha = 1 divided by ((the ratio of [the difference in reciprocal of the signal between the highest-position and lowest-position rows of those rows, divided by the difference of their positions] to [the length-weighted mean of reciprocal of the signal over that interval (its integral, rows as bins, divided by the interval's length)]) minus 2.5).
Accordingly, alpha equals -0.399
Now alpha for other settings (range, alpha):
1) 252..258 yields -0.396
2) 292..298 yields -0.400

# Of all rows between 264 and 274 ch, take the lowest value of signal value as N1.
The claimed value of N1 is 14.5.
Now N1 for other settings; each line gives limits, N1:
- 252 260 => 13.1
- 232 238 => 13.1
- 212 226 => 11.9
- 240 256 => 13.1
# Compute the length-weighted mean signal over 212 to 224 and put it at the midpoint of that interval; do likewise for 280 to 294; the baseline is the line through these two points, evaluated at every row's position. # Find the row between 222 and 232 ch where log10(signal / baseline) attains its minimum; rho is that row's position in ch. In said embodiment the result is 223.0 ch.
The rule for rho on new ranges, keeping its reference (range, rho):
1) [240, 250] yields 247.0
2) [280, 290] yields 289.0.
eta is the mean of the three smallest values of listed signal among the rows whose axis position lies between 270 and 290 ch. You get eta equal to 16.1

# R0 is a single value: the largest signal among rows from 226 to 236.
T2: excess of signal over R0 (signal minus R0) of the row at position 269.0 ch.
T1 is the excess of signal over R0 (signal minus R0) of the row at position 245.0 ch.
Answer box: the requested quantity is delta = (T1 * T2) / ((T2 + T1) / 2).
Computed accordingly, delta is -0.9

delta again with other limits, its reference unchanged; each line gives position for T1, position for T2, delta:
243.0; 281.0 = -0.4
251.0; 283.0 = -0.9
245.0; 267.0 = -1.1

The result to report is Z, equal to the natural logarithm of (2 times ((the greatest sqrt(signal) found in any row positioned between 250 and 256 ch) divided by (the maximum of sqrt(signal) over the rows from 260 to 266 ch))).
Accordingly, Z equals 0.65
